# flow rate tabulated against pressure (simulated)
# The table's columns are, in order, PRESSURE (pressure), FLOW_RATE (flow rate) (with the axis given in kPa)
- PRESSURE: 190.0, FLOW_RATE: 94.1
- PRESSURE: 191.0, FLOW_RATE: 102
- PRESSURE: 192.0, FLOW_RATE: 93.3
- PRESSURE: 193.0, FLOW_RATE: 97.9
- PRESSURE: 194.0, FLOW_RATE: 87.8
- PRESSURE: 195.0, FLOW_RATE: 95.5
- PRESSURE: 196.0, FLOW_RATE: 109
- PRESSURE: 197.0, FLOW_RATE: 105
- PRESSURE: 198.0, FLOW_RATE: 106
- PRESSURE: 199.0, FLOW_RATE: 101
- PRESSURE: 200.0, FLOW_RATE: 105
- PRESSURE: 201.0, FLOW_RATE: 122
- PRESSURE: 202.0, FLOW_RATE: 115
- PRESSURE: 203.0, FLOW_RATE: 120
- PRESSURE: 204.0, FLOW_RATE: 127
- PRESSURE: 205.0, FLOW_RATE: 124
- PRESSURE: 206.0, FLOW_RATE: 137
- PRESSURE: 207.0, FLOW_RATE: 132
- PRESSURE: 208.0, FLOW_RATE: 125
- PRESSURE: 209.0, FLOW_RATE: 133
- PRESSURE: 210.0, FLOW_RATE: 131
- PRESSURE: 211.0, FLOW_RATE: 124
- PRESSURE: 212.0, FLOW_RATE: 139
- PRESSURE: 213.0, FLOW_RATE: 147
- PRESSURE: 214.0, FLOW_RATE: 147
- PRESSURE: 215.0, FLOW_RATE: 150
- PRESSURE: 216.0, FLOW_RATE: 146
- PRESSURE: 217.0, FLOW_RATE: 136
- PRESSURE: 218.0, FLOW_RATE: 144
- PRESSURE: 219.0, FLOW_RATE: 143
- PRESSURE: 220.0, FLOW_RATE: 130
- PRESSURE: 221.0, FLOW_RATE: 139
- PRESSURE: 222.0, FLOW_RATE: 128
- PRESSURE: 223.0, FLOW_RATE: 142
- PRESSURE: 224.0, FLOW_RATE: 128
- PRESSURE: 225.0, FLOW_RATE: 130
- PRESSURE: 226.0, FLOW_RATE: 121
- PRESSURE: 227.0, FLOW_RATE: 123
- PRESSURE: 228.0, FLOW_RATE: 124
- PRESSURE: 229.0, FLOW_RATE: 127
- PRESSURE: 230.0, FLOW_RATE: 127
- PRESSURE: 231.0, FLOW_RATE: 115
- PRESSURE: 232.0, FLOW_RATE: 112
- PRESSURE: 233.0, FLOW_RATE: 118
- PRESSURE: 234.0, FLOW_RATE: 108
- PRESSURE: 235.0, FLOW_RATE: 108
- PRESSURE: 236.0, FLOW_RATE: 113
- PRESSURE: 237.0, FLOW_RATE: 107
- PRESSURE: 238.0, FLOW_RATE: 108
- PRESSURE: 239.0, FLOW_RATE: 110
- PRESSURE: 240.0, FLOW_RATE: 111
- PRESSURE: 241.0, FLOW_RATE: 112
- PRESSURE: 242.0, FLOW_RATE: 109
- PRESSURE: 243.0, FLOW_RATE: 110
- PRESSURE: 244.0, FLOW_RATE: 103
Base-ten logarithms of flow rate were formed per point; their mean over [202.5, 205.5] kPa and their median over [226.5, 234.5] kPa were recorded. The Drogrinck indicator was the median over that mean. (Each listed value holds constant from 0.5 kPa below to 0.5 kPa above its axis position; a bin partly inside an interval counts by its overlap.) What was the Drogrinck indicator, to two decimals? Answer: 0.99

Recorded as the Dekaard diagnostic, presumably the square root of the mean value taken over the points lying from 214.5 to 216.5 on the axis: 12.2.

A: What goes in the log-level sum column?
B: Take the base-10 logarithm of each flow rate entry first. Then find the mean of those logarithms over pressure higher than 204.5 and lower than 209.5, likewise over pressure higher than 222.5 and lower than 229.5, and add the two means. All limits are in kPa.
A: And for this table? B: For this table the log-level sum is 4.22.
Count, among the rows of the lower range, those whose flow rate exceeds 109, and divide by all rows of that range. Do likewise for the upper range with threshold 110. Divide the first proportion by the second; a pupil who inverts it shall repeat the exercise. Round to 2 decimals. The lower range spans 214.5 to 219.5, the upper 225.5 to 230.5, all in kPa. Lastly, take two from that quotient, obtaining -1.00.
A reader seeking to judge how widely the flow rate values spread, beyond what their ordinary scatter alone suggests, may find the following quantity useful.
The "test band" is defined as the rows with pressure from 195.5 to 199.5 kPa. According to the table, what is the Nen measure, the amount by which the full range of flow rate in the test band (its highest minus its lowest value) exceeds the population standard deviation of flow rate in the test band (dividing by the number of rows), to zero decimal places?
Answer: 5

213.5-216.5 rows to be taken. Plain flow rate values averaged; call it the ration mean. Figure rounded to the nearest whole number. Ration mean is 148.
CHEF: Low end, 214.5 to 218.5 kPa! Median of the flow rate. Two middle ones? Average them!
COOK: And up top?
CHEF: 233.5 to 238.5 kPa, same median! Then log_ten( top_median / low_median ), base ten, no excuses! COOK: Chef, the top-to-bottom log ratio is -0.13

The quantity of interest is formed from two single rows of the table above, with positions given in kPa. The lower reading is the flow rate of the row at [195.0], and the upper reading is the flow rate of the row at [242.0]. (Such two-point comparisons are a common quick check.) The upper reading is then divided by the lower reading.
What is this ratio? 1.14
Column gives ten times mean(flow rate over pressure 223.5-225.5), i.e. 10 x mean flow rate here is 1290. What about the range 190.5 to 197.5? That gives 986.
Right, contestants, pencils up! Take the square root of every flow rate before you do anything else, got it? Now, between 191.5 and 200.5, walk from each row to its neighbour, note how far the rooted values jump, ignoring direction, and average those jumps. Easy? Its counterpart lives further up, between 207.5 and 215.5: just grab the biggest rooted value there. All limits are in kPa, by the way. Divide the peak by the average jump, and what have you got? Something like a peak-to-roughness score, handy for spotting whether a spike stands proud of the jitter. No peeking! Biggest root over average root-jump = 39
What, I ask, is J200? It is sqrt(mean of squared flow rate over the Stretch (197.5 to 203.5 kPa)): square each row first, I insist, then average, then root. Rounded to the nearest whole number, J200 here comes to 112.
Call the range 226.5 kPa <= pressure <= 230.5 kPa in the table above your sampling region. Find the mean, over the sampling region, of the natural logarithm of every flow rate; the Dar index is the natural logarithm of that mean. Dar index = 1.57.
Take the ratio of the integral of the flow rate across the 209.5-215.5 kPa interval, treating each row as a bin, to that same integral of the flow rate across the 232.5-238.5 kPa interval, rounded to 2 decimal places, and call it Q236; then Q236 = 1.27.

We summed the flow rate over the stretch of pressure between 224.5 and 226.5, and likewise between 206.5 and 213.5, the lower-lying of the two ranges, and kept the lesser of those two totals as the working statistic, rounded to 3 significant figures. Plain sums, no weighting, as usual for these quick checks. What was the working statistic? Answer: 251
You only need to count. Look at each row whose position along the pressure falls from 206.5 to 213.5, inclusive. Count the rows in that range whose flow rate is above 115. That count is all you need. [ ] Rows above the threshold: 7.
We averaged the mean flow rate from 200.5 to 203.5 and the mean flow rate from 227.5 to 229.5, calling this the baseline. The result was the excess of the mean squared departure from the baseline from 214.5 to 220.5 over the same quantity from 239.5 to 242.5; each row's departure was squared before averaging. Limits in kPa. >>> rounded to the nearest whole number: 279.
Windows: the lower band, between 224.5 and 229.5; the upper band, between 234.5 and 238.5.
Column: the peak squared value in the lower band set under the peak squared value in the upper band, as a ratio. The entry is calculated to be 0.76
